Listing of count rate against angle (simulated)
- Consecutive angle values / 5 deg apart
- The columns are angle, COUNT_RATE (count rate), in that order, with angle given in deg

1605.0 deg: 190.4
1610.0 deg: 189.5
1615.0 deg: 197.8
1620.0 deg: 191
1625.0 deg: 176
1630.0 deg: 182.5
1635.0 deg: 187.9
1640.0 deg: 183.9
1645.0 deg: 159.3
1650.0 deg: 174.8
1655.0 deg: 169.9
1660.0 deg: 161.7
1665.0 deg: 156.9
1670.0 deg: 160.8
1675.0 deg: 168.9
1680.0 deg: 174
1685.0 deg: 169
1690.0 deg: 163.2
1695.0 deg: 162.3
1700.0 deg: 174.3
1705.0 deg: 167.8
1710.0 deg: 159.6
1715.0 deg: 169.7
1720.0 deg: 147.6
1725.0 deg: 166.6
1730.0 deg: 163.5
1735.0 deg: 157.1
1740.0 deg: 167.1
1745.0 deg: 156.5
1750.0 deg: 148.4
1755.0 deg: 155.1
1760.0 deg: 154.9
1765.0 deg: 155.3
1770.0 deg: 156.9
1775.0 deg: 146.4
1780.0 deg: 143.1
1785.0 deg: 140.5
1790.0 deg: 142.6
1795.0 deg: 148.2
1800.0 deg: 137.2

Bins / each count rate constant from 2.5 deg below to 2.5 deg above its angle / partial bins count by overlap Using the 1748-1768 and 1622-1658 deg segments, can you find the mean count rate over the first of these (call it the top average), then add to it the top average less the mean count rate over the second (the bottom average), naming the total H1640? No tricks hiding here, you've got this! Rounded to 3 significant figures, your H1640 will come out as 131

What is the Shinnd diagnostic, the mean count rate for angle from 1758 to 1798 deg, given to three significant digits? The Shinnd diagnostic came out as 148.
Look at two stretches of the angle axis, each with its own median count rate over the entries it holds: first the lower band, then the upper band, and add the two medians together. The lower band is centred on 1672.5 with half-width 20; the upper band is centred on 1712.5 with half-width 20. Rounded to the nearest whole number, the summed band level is 331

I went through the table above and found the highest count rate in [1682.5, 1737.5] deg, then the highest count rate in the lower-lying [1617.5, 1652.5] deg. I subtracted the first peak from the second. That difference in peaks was 17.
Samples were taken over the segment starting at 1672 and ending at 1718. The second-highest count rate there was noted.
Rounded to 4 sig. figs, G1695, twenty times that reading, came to 3480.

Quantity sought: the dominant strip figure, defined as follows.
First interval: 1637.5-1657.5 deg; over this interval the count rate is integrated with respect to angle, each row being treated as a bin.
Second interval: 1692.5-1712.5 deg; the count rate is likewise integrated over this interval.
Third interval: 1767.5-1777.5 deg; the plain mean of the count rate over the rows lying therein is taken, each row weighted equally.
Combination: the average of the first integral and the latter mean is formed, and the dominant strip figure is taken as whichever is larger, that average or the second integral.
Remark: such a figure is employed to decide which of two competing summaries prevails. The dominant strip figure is 3320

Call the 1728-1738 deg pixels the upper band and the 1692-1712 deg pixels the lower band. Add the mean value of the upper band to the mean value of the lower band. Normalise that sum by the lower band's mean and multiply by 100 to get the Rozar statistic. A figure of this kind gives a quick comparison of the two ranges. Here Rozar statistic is 197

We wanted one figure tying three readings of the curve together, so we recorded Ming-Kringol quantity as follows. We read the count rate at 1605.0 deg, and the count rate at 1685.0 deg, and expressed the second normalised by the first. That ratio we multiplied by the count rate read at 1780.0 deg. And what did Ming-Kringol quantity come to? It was 127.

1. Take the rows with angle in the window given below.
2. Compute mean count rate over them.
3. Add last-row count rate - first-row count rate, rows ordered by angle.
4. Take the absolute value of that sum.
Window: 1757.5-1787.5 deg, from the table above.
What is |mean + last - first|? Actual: 135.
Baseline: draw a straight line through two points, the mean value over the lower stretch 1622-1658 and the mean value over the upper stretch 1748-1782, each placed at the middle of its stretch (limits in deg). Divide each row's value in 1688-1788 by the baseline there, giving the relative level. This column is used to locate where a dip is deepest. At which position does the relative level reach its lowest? 1720.0 deg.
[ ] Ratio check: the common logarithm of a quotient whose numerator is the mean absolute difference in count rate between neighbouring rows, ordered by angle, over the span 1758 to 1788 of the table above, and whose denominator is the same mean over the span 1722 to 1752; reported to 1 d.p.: -0.3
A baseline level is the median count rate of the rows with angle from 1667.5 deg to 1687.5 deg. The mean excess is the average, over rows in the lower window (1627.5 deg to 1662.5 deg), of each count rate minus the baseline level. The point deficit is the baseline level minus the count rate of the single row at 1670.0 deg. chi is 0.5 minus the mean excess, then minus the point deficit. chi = -13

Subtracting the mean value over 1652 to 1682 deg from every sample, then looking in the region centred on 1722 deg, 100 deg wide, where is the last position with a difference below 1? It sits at 1770.0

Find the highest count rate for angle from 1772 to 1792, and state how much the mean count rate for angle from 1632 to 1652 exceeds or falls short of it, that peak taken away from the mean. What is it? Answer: 30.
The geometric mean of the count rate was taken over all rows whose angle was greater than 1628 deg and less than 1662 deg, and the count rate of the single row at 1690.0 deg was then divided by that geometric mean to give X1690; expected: 0.938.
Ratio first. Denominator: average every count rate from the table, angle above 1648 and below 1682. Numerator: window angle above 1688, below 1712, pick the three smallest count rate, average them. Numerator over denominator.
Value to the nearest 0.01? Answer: 0.97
